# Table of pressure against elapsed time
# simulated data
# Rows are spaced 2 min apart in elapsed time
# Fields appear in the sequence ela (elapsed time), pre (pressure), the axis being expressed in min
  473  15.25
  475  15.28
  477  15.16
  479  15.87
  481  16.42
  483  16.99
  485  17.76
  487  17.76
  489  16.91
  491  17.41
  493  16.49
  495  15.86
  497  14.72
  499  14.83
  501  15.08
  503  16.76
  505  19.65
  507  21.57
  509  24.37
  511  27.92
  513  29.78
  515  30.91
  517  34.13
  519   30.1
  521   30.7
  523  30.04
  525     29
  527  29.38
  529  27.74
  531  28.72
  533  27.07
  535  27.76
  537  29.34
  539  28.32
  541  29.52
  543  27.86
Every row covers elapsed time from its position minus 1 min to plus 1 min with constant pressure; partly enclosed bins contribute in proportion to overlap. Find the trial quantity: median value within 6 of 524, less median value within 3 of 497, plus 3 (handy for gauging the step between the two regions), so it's 17.9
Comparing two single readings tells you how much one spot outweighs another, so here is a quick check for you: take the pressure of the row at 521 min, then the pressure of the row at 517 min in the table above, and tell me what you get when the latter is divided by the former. 1.1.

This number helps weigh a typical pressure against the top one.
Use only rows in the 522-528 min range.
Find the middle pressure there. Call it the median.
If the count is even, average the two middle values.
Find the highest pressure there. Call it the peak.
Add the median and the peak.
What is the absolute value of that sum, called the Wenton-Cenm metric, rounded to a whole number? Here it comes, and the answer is 59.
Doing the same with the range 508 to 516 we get 60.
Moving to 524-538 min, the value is 58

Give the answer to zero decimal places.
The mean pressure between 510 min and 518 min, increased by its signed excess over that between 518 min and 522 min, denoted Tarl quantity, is 31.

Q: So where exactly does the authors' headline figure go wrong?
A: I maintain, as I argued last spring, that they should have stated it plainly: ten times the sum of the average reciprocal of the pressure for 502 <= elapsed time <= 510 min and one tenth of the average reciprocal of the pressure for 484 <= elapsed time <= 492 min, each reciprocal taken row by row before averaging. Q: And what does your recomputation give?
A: 0.552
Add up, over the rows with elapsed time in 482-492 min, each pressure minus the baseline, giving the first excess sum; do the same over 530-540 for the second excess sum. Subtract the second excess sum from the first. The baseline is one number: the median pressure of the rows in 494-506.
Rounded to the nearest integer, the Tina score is -54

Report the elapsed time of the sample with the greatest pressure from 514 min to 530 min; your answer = 517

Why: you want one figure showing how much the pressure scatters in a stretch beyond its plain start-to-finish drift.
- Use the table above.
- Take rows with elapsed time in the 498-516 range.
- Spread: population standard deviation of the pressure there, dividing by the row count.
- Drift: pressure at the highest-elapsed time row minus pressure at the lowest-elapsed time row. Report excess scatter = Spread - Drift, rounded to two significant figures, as -10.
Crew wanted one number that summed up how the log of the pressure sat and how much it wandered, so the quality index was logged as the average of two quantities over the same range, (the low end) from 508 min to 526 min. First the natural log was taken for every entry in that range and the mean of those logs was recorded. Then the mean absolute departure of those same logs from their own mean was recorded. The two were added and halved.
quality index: 1.72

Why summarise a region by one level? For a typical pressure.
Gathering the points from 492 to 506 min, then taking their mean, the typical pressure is 16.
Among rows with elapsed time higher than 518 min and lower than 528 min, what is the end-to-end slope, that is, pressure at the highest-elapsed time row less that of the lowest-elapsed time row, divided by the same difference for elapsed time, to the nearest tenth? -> -0.1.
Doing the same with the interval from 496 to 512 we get 0.9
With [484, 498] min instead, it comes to -0.3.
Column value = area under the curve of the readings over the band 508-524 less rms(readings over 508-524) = 446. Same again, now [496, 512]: 290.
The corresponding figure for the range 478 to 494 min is 254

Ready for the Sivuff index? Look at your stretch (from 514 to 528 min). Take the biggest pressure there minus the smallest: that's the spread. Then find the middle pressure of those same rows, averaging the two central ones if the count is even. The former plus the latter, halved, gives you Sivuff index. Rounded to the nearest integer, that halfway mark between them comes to 18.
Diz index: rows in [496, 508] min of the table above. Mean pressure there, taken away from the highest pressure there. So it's 4.5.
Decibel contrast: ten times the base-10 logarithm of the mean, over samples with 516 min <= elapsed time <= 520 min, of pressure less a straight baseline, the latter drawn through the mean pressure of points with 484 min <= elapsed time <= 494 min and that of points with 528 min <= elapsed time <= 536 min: 9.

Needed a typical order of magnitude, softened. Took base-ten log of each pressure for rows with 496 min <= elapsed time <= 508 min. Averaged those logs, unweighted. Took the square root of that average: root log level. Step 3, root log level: 1.11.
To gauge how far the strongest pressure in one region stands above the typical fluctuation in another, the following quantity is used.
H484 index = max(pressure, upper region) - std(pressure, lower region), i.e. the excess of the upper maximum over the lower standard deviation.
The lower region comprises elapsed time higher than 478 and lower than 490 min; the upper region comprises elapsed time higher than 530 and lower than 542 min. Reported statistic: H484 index 28.8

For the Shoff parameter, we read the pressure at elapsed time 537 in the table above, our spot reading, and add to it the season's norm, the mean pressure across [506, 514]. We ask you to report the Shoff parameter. 55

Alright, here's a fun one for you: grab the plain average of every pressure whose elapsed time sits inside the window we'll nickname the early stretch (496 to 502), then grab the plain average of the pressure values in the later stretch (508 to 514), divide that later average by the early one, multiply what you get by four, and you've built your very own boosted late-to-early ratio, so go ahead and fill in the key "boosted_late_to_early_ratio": 7.4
